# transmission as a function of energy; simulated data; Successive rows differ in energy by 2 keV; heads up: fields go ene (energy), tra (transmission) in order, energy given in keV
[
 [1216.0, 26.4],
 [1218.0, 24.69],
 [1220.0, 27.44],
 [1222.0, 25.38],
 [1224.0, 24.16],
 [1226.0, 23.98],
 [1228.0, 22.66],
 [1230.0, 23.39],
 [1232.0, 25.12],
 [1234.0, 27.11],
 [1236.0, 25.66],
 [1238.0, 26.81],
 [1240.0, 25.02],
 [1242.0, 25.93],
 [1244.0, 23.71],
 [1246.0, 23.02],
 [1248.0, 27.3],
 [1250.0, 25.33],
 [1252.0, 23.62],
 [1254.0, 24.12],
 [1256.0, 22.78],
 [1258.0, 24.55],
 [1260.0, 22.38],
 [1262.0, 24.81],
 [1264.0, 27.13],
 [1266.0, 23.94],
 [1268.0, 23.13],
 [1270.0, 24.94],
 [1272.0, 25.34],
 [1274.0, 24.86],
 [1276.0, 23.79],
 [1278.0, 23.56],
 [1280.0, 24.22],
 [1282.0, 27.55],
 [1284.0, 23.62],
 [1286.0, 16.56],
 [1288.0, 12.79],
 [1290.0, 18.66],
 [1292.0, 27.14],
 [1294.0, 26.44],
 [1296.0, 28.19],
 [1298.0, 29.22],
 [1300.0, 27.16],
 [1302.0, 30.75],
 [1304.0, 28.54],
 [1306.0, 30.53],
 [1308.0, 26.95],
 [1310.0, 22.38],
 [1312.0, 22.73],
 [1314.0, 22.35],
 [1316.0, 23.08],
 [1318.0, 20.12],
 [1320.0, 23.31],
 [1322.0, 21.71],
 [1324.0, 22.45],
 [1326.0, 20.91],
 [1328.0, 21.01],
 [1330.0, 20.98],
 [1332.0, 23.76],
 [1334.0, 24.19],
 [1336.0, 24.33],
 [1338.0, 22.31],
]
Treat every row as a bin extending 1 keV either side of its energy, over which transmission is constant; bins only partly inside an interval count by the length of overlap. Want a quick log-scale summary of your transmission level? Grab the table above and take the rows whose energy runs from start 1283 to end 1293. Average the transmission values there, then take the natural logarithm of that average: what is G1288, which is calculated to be 2.98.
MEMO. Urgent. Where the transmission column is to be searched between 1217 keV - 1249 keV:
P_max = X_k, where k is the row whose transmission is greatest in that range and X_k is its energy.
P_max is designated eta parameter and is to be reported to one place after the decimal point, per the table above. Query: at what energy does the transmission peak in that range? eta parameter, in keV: 1220.0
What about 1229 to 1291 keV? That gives 1282.0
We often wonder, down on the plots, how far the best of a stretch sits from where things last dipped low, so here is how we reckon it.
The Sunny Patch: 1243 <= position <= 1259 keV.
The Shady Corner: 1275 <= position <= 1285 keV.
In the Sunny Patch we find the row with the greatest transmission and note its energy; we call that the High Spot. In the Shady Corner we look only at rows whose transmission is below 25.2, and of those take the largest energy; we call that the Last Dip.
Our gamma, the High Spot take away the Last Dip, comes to -36 keV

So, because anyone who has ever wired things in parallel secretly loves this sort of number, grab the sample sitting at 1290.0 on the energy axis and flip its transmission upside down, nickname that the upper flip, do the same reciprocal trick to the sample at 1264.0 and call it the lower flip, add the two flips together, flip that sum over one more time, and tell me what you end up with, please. 11.06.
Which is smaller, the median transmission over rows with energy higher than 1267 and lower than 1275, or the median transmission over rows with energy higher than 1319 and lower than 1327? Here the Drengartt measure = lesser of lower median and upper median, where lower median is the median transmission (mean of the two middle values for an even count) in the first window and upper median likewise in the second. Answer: 22.1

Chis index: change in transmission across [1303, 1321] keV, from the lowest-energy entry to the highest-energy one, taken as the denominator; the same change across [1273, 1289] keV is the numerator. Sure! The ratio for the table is 2.3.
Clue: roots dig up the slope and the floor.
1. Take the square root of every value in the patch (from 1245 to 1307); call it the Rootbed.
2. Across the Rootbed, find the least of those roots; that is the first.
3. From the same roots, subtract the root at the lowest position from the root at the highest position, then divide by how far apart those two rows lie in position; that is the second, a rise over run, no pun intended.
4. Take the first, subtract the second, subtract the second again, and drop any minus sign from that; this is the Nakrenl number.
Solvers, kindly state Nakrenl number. 3.55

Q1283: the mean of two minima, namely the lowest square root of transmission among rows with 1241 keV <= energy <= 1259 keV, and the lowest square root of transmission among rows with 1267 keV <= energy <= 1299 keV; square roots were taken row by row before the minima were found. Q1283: 4.17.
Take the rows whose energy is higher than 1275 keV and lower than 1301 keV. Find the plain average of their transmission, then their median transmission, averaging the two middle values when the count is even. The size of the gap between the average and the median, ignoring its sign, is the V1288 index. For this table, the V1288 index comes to 0.46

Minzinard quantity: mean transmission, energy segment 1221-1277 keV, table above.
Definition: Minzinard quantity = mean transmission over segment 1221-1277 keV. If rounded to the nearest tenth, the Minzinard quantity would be 24.6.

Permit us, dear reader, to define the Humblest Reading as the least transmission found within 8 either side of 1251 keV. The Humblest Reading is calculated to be 22.78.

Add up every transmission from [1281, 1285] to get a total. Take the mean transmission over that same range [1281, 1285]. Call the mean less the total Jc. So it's -25.6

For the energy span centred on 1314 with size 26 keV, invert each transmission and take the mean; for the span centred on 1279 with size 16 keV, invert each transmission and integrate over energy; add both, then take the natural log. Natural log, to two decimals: -0.31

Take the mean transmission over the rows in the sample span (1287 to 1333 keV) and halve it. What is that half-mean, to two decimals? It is 11.98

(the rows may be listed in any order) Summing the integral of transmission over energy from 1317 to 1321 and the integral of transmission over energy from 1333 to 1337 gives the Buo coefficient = 184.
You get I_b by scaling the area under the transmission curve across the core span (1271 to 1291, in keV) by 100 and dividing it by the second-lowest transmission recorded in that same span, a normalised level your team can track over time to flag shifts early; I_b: 2668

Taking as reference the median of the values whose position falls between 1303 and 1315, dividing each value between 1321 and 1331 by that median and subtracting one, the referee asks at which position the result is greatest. 1324.0 keV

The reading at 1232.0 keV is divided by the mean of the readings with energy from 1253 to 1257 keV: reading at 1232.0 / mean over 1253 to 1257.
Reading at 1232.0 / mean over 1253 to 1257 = 1.07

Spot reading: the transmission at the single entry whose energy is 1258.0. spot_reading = 24.55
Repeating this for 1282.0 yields 27.55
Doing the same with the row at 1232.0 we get 25.12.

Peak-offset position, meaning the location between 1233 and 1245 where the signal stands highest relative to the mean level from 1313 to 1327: 1234.0 keV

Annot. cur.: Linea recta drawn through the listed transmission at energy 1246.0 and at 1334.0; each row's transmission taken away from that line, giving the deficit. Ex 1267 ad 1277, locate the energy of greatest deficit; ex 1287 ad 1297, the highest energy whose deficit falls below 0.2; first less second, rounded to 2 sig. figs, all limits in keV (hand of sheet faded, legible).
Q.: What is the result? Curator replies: -28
